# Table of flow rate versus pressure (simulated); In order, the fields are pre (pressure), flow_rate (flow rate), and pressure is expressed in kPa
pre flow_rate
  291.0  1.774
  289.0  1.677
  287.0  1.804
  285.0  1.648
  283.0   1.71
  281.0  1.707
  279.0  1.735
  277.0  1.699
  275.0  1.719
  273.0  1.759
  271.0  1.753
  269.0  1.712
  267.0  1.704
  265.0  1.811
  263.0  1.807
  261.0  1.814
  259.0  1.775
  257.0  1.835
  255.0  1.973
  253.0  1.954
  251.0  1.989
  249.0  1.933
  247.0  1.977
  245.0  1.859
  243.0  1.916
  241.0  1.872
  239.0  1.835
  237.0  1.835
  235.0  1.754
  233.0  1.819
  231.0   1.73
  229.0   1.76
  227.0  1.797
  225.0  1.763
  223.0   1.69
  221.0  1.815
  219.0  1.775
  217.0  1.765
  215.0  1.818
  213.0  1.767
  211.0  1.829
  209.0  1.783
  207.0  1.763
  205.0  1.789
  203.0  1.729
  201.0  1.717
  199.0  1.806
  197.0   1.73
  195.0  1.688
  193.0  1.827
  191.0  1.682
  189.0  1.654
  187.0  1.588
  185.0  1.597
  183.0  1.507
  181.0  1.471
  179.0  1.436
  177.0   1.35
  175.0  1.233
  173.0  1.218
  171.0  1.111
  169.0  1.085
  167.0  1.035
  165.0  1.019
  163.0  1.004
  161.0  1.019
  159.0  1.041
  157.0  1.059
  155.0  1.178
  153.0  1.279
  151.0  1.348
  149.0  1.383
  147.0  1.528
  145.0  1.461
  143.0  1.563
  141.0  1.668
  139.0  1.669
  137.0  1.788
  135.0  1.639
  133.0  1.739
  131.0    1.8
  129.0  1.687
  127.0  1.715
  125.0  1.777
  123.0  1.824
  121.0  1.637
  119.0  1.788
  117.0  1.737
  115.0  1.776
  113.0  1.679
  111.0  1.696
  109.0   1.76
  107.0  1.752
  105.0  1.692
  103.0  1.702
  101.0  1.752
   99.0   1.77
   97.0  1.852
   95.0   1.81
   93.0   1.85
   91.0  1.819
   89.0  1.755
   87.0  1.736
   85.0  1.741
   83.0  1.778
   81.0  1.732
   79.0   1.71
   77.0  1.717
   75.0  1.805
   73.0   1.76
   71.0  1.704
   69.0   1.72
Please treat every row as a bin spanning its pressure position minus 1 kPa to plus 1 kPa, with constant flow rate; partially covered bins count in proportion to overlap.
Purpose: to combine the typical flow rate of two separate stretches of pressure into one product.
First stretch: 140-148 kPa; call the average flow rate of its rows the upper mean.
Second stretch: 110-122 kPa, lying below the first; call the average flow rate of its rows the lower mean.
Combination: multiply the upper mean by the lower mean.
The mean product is 2.7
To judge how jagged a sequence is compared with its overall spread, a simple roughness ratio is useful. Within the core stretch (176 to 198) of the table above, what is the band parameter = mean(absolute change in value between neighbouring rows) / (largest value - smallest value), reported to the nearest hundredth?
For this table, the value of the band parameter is 0.14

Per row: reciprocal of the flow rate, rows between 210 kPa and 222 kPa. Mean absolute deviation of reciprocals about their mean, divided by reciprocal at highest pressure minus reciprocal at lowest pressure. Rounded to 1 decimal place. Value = 1.9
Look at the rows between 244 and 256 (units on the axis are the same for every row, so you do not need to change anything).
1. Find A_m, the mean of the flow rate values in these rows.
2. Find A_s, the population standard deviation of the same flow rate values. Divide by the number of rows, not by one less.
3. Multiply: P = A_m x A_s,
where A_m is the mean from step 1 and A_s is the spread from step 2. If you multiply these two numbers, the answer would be 0.085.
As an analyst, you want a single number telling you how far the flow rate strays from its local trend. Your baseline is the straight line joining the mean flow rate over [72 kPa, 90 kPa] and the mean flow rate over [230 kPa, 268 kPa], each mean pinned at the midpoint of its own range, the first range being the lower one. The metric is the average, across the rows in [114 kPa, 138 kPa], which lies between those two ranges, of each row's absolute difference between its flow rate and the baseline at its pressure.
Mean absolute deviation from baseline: 0.1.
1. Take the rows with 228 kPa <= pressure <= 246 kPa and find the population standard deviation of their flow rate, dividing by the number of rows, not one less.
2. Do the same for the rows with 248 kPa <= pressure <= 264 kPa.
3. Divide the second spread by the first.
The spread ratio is 1.4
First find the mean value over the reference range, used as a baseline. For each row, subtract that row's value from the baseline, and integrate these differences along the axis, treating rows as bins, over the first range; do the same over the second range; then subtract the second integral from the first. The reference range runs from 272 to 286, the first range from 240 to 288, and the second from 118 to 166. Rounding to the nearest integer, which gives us -16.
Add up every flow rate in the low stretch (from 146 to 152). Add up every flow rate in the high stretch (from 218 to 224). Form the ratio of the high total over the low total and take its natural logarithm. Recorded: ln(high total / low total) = 0.21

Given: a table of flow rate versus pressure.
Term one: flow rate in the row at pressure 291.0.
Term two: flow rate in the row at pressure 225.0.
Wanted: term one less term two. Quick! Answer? 0.011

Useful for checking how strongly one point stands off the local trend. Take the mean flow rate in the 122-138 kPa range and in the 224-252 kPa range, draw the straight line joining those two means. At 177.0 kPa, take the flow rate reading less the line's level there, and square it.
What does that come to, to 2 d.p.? 0.19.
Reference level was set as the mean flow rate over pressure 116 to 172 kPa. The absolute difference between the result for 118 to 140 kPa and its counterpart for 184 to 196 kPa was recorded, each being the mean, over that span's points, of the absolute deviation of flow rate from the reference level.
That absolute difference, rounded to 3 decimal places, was 0.060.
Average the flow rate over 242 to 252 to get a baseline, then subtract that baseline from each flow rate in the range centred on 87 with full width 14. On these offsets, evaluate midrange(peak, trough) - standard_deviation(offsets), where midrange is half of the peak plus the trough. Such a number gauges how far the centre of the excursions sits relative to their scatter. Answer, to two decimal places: -0.19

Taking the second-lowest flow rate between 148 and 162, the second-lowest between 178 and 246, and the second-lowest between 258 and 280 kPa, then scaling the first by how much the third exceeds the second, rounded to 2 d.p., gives 0.24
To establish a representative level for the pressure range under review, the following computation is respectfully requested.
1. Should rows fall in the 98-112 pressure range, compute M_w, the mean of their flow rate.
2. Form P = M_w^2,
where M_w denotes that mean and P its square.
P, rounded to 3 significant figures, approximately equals 3.00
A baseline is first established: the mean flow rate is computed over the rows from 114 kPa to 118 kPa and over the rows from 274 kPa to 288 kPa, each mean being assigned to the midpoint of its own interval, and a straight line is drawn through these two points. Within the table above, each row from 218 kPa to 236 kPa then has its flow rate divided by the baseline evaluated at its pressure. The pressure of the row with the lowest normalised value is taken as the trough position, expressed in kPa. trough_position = 223.0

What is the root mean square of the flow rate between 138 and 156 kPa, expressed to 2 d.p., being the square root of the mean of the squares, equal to 1.46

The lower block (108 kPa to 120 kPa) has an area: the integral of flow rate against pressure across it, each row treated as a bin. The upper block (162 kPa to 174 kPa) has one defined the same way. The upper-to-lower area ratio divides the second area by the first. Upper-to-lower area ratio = 0.6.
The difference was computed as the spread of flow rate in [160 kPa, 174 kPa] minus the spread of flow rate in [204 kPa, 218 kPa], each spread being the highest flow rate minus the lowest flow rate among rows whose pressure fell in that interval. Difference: 0.15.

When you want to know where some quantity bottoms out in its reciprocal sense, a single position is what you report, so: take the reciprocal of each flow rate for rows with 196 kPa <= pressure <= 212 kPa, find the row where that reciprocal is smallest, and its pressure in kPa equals 211.0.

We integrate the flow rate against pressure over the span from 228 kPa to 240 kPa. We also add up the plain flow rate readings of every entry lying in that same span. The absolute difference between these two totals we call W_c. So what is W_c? 11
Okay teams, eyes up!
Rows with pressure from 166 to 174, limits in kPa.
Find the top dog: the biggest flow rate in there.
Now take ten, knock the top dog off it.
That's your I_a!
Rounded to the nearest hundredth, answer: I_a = 8.78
